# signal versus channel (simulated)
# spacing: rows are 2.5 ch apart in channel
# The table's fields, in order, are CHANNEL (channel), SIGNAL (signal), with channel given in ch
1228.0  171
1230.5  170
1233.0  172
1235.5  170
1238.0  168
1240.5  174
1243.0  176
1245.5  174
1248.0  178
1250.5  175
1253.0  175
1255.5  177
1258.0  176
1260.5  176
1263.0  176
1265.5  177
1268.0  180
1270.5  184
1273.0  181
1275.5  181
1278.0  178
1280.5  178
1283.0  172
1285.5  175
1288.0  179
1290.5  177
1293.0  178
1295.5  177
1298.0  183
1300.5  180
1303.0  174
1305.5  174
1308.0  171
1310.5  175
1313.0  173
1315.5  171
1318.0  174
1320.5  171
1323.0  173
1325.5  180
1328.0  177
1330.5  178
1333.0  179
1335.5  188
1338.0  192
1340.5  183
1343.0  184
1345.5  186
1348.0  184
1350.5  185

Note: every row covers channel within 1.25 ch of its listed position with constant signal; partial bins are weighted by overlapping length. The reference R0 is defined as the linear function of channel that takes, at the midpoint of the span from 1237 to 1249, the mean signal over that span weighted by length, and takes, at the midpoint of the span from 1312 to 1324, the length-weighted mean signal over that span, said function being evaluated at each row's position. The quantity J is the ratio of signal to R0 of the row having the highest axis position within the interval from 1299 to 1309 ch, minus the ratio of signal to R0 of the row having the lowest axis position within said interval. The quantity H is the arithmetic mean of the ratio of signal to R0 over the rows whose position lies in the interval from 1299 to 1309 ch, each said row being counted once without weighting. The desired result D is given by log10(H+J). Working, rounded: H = 1.012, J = -0.051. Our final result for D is -0.017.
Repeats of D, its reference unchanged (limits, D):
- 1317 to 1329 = 0.015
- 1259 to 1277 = 0.027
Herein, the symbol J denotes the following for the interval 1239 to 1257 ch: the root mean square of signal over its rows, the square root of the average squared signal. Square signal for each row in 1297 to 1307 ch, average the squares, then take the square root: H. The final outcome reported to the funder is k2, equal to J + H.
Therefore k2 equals 353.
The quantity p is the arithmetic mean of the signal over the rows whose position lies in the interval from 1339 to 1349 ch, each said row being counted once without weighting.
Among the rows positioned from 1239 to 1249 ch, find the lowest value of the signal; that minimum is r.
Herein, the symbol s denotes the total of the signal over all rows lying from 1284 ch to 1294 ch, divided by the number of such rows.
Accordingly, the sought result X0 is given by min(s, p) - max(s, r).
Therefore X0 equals 0.0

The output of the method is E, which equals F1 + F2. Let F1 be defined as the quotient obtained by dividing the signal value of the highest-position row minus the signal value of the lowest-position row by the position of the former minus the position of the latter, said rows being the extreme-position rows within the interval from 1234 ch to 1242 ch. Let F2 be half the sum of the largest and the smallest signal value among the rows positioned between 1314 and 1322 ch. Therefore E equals 173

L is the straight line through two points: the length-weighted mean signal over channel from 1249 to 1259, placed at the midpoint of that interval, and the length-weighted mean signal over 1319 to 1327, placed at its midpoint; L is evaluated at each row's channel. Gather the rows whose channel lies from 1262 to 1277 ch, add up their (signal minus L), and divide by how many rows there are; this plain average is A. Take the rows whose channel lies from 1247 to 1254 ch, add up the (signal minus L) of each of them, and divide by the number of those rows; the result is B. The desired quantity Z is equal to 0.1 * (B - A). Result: -0.4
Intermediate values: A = 4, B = 0.1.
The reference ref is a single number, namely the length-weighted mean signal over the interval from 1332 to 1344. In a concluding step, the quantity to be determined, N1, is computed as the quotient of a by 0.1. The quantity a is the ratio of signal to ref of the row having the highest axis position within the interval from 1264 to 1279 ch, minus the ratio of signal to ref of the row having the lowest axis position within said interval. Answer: 0.1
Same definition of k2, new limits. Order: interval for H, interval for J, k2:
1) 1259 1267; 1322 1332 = 353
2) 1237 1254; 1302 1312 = 348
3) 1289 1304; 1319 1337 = 356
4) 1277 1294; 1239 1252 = 352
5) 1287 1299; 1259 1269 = 356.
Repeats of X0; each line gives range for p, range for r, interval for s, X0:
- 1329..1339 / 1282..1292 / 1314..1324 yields 0.0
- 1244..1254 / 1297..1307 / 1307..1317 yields -1.5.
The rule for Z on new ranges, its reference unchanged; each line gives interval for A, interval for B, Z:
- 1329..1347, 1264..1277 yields -0.5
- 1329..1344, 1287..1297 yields -0.7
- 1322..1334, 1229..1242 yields -0.8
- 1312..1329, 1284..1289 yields 0.2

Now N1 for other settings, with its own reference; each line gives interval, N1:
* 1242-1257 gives 0.1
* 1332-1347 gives 0.4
